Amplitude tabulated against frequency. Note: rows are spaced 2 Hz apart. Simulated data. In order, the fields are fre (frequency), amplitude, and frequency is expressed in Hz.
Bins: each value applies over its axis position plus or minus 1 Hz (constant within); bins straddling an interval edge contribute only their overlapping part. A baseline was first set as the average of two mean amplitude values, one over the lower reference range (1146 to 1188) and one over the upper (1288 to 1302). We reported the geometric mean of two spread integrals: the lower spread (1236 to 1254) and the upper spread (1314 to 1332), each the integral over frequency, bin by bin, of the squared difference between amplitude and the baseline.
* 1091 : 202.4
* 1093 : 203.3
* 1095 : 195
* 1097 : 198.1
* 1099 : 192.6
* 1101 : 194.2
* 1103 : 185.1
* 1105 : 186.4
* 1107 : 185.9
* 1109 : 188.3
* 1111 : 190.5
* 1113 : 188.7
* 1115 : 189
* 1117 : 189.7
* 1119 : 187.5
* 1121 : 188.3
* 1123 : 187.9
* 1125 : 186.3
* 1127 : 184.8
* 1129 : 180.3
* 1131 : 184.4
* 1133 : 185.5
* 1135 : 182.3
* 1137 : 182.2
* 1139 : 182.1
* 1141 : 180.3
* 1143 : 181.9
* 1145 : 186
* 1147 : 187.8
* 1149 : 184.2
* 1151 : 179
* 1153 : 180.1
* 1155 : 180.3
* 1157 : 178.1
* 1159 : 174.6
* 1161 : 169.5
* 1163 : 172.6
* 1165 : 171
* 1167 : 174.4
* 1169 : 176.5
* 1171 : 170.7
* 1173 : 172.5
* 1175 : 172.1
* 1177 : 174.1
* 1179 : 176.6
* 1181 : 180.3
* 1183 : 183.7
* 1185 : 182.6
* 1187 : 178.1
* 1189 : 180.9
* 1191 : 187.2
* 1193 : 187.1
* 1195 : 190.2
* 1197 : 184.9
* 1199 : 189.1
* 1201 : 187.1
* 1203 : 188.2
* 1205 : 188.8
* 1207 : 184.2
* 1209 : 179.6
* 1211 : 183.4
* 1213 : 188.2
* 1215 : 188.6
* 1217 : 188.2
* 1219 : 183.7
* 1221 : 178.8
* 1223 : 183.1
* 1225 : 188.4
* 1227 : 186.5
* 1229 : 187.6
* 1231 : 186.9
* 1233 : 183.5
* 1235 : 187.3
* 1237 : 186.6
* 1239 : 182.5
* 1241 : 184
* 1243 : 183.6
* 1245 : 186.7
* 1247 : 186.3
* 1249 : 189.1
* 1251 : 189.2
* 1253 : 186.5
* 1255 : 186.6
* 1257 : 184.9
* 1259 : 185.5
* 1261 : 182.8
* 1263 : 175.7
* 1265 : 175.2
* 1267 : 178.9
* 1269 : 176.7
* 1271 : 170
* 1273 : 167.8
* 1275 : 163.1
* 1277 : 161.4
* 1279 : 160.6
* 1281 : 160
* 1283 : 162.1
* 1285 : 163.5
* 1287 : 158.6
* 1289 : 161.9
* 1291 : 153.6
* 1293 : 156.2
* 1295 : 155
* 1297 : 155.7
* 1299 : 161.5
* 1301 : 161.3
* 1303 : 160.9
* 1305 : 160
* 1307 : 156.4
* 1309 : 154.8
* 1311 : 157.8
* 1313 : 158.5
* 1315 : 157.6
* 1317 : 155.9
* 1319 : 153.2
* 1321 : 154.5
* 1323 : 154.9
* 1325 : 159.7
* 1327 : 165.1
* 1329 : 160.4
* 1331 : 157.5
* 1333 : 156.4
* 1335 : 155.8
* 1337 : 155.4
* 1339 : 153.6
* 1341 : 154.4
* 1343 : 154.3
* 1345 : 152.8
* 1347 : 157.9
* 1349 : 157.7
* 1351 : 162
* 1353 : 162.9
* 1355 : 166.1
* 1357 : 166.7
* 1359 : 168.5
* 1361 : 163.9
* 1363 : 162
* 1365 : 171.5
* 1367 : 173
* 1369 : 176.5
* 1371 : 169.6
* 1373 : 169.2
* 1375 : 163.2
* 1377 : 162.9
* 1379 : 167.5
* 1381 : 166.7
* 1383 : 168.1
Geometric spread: 3511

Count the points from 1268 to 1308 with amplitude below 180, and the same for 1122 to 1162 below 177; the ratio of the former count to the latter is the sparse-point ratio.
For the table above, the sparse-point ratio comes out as 10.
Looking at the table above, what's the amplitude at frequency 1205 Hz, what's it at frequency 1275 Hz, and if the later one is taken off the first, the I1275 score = 26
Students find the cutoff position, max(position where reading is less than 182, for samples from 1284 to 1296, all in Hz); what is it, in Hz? 1295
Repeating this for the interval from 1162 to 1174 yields 1173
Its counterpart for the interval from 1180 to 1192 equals 1189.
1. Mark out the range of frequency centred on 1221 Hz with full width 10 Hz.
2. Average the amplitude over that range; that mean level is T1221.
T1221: 184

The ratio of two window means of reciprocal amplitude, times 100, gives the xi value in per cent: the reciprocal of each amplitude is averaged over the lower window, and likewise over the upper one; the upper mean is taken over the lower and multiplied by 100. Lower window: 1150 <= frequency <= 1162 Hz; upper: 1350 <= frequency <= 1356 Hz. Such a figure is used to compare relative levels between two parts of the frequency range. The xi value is 108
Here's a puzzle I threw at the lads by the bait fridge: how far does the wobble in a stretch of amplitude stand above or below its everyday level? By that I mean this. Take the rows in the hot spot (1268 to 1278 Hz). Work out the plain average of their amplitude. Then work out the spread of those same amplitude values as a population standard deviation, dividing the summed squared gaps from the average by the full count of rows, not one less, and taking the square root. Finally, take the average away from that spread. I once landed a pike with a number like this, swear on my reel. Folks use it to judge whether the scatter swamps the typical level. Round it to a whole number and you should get -162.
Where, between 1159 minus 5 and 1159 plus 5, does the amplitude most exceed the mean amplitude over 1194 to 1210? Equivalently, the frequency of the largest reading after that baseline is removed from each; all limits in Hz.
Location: 1155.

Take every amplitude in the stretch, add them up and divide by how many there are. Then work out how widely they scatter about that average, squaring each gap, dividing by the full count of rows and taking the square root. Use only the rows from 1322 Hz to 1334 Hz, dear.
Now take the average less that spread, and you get 156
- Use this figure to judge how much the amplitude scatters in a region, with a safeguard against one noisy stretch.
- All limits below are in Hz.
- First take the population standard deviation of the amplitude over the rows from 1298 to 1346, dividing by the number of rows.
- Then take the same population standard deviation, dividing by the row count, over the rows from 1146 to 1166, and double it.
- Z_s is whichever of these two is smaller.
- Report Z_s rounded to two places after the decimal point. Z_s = 3.09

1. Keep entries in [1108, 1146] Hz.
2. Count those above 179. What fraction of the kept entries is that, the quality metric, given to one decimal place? 1.0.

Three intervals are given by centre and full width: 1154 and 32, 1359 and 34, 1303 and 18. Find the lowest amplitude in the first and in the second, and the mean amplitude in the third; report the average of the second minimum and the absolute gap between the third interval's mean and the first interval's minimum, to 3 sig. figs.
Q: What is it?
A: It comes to 82.1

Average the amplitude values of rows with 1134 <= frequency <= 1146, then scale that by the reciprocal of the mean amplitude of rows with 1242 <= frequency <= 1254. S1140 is 0.98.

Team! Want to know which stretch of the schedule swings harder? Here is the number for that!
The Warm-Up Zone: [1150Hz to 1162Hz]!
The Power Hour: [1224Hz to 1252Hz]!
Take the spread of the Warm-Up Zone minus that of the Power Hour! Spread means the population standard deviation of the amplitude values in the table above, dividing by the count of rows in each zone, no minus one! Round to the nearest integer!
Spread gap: 2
